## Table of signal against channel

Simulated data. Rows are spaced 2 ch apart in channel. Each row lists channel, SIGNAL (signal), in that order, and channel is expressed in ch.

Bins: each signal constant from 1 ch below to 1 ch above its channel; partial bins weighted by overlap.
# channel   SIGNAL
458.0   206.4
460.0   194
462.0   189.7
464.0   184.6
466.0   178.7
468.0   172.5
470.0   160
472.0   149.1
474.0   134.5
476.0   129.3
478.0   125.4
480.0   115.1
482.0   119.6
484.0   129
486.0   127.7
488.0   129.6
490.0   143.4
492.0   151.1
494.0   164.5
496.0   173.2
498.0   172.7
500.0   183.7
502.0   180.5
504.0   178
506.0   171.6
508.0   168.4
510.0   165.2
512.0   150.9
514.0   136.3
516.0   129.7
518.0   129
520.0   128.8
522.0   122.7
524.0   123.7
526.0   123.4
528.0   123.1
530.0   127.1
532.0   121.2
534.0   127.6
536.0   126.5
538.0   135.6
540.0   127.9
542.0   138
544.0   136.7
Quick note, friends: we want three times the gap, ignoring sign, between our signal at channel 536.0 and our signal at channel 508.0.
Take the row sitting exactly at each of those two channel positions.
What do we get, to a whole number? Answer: 126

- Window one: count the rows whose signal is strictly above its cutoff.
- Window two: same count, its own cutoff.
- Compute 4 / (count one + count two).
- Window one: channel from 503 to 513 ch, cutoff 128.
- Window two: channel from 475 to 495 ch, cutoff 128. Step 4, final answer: 0.36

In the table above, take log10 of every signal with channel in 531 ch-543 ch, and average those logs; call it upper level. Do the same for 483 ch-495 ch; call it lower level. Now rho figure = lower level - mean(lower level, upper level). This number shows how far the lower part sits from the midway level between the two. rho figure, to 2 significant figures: 0.018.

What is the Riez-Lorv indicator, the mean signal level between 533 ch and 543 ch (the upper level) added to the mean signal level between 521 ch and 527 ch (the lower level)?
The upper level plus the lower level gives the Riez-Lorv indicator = 254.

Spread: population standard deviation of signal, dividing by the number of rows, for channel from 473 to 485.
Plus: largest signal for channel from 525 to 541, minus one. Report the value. 141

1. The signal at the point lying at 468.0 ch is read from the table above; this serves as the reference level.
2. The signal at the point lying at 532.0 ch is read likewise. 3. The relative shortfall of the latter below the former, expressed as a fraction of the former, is 0.3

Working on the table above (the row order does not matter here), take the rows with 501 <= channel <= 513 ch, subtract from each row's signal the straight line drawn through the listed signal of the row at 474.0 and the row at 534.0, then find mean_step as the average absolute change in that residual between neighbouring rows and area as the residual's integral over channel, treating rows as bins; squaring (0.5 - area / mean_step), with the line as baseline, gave 6476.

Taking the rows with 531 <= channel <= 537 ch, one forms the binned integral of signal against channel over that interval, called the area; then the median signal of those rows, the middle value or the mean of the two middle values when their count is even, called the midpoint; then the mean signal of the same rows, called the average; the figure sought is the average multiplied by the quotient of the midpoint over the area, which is 21.1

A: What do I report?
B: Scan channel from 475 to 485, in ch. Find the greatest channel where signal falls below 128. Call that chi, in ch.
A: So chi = 482.0 ch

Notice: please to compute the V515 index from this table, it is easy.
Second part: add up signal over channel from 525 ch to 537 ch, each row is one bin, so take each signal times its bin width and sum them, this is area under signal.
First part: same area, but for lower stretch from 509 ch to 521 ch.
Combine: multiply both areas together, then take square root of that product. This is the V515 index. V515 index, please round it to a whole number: 1586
